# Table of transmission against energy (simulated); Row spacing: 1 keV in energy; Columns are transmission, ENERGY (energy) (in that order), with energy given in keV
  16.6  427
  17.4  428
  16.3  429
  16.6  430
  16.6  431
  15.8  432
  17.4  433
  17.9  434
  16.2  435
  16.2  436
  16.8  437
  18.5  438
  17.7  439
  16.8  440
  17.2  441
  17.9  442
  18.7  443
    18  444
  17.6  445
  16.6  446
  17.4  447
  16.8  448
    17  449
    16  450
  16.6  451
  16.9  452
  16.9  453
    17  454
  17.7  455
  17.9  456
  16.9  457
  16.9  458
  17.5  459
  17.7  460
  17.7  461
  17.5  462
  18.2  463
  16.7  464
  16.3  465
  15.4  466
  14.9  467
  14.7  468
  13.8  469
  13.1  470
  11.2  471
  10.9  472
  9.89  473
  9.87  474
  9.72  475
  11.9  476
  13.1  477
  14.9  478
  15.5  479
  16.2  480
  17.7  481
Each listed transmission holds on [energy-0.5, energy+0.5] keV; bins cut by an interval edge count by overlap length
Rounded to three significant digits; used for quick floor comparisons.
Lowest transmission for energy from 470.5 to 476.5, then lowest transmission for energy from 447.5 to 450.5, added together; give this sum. 25.7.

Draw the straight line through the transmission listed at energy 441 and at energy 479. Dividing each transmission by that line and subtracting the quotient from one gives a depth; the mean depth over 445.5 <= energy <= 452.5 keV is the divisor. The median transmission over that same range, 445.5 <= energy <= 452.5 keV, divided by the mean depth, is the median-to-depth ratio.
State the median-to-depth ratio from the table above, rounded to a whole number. 3327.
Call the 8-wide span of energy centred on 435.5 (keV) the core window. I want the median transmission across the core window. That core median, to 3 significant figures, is 17.1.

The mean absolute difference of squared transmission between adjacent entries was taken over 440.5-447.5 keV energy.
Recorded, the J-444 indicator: 26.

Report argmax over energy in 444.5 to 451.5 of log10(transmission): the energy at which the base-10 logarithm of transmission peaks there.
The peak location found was 445 keV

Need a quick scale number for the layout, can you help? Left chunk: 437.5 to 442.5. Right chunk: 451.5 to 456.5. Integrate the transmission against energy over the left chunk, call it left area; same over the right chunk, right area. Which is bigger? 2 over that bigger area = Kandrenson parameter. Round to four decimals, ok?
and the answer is 0.0227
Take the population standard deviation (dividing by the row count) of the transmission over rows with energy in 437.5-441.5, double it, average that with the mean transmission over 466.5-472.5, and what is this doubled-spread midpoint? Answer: 7.18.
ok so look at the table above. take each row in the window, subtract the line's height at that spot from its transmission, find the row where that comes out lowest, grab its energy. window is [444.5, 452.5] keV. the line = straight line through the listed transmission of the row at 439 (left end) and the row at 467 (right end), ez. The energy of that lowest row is 450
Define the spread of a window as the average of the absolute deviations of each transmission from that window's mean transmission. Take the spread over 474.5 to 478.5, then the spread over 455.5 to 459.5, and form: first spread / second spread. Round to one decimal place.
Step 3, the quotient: 4.0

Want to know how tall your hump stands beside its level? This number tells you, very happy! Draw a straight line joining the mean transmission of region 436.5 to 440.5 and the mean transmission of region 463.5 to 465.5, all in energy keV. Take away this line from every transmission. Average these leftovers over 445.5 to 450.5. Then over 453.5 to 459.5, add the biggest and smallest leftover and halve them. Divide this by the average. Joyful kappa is -1.8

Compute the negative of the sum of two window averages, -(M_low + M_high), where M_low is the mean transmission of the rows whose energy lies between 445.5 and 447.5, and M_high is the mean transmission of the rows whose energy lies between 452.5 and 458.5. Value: -34.2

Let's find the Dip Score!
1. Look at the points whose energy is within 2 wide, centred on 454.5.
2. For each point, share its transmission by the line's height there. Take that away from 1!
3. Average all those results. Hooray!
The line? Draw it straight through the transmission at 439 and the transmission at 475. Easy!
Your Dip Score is -0.22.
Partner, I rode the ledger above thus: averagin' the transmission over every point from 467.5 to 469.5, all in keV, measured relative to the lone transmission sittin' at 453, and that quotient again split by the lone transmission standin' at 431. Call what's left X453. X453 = 0.051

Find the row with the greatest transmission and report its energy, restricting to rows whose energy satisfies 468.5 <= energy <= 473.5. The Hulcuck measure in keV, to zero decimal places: 469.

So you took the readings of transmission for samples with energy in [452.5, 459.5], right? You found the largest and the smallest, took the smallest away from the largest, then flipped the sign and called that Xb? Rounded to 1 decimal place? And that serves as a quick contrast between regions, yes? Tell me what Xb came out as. -1.0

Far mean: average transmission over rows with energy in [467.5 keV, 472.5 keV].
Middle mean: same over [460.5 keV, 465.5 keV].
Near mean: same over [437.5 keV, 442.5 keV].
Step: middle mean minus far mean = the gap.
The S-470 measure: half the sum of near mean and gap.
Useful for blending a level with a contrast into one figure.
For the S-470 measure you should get 11.1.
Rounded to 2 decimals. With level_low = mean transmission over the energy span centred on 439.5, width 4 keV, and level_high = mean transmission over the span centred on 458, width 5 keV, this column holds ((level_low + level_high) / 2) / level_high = 1.00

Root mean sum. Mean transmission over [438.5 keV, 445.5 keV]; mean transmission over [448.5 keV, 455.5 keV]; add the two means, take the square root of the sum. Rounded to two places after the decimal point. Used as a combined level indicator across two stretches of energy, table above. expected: 5.88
